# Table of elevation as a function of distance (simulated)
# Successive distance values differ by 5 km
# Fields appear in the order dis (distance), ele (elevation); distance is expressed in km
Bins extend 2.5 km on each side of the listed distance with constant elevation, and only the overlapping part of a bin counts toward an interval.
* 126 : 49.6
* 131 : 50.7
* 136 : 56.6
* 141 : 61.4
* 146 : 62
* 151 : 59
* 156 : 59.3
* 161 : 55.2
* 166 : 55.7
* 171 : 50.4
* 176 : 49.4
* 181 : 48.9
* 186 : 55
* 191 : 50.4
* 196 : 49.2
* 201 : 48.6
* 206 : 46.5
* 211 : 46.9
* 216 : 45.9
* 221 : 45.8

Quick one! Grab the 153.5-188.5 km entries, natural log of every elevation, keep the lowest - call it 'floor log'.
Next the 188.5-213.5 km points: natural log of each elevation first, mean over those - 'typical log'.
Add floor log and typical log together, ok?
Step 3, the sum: 7.77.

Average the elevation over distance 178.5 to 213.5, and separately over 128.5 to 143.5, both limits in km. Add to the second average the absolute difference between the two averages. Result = 63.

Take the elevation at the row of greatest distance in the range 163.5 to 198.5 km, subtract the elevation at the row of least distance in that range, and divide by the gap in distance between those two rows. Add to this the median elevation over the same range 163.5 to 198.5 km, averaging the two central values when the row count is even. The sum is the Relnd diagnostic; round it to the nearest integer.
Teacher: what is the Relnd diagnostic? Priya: 50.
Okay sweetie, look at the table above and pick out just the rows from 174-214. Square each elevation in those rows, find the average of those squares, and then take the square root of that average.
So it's 49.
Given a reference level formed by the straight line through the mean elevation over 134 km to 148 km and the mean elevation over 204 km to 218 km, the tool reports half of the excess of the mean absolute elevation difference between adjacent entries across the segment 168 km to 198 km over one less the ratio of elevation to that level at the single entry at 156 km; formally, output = 1.36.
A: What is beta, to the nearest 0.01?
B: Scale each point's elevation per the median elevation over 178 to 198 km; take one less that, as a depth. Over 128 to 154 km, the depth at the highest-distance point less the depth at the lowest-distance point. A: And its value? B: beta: -0.17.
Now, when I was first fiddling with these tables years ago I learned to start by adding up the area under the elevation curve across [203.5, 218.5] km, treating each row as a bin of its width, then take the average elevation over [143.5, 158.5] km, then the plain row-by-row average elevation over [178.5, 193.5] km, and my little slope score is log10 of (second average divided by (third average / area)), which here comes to 2.91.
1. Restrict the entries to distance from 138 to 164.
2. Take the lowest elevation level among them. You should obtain 55.2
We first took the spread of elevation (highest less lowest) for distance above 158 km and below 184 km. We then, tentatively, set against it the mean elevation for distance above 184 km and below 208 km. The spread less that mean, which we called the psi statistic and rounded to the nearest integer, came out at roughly -43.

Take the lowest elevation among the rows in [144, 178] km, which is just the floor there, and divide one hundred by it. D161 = 2.02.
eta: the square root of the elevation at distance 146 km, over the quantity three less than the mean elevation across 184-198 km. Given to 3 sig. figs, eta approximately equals 0.162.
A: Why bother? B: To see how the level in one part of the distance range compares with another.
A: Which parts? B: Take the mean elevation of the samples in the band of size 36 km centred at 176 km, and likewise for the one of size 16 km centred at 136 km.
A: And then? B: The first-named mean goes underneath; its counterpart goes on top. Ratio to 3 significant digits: 1.08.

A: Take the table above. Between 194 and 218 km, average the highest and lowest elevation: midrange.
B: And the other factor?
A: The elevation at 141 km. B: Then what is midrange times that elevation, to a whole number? 2920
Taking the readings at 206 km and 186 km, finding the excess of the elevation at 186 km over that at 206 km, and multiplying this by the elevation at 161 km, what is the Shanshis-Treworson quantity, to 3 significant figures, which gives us 469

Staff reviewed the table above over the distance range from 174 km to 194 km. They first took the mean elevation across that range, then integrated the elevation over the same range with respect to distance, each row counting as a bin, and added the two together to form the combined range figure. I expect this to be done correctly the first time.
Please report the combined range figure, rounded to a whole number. 1069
